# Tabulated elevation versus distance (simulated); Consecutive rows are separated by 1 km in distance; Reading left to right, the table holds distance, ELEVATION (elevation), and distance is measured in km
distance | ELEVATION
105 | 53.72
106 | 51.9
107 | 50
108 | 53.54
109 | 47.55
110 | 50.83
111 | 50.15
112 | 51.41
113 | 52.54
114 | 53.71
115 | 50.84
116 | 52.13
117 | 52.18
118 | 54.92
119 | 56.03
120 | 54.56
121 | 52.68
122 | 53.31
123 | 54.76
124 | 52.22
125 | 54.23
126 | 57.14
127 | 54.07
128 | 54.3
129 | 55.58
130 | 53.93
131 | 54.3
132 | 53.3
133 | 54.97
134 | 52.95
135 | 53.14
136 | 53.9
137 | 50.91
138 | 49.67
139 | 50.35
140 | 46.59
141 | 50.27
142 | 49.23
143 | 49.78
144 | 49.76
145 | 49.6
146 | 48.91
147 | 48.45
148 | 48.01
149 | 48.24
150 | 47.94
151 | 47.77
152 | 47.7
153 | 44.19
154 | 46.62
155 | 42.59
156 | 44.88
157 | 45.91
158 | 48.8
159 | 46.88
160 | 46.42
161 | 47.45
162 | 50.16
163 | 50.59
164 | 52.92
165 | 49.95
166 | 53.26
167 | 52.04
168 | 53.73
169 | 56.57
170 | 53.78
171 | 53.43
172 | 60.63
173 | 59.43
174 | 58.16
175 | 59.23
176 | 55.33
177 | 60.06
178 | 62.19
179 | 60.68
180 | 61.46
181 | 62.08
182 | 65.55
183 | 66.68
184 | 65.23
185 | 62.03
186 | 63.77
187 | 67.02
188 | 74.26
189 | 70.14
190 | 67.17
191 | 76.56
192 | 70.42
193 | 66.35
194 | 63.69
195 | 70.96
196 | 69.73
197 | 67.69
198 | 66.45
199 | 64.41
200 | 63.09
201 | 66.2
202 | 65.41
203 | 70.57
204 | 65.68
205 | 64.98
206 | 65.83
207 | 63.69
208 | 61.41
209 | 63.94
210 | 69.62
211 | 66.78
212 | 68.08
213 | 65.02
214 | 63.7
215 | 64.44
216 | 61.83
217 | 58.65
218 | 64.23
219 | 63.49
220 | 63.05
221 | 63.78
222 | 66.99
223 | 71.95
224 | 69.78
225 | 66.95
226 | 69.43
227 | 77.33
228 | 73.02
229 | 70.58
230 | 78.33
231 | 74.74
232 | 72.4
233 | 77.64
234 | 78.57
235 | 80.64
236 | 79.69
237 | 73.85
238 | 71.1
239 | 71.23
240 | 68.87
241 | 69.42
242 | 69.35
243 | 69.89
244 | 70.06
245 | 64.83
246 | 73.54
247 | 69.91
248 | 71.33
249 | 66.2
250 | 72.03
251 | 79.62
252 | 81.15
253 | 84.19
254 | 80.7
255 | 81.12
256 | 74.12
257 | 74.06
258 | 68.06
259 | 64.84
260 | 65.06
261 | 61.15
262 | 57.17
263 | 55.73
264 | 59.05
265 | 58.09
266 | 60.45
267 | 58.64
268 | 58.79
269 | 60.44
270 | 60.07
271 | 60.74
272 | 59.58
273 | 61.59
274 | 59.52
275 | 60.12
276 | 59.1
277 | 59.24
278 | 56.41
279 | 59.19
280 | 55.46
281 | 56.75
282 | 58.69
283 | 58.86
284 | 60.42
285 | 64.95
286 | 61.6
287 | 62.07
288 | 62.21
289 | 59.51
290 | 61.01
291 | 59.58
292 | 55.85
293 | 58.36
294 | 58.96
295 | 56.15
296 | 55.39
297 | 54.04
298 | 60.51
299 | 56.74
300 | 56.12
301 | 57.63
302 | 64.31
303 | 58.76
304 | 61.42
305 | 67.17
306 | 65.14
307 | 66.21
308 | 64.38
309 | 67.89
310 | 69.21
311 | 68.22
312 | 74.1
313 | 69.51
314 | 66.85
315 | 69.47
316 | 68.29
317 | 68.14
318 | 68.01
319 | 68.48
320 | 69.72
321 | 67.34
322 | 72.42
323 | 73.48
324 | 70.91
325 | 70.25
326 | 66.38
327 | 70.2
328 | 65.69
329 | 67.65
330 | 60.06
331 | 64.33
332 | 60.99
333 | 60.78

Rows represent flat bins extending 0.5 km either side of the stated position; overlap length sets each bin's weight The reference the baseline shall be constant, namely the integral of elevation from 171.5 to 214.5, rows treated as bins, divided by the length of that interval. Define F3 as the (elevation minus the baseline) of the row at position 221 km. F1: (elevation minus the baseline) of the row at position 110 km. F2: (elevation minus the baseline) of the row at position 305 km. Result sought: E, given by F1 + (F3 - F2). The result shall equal -18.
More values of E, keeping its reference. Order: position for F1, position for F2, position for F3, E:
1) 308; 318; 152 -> -21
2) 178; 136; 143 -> -7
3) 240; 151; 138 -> 6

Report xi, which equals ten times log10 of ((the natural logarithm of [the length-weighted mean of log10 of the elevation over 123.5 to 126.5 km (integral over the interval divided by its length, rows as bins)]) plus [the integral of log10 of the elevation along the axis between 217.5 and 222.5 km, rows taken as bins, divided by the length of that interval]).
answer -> 3.73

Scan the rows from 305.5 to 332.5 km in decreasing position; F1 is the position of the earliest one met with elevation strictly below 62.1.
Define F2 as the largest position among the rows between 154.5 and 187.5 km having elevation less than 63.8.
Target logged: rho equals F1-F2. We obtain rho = 146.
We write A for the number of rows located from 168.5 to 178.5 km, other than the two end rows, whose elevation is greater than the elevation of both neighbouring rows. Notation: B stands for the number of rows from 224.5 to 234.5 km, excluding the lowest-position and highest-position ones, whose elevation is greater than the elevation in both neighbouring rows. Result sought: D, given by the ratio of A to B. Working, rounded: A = 2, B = 2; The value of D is 1.0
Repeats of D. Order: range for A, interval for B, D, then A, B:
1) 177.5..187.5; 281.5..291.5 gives 0.3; 1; 3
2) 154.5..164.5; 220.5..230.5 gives 0.5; 1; 2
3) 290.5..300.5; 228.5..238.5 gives 1.0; 2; 2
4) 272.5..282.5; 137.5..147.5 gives 1.0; 3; 3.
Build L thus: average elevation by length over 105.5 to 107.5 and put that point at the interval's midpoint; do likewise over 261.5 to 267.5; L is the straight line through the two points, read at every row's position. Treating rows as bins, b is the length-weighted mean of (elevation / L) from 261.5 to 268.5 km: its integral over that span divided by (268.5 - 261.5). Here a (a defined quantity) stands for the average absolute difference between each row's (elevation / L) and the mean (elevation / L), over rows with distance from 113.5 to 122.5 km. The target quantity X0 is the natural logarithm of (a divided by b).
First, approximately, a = 0.025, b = 1.00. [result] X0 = -3.69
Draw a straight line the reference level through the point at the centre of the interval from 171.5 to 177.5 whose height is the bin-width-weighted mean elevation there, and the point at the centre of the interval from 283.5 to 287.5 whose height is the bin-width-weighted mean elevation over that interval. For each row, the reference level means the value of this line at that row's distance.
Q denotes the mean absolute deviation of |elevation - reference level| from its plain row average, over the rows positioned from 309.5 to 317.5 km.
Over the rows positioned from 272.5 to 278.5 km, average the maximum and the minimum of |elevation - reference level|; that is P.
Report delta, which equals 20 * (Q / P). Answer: 9.4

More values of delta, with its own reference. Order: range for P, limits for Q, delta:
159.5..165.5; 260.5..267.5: 3.2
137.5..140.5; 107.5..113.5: 3.2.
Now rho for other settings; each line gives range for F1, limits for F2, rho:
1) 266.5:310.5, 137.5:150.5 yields 154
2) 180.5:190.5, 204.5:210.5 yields -23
